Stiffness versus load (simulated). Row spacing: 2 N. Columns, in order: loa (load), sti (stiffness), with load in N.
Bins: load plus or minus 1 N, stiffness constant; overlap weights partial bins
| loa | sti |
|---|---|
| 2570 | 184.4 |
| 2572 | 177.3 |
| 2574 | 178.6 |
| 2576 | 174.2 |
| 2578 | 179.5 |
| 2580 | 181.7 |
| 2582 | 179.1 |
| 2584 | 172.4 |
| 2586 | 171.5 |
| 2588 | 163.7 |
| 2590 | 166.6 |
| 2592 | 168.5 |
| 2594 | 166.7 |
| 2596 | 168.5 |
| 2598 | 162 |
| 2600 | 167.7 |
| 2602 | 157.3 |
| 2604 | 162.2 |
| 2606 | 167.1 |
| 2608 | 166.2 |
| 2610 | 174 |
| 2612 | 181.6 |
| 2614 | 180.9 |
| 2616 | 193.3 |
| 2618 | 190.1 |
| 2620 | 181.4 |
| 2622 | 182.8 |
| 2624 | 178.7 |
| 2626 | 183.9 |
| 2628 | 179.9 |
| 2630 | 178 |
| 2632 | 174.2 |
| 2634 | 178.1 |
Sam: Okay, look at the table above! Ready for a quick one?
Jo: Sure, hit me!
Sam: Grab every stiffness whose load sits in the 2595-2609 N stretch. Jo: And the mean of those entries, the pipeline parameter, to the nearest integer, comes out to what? 164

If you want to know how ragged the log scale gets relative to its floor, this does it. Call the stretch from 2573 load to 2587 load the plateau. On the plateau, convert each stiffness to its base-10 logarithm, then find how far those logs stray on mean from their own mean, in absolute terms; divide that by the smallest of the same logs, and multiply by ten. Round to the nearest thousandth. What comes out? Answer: 0.038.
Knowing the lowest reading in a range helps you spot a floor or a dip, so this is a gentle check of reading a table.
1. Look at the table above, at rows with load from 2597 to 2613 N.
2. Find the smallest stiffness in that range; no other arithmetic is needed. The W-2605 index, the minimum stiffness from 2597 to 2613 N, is 157.3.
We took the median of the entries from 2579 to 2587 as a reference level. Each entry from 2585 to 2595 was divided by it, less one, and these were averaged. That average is -0.05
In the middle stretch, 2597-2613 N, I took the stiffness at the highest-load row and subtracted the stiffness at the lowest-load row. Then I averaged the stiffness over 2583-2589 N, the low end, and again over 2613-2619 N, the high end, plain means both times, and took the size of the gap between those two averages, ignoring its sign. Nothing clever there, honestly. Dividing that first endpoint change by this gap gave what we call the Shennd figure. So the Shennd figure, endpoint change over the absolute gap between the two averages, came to 1.0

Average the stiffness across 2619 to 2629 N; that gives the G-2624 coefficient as 181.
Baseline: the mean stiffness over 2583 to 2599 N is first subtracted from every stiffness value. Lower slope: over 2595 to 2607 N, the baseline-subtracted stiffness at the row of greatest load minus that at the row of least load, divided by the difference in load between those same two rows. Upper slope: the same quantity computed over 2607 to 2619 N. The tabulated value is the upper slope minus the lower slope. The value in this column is 2.5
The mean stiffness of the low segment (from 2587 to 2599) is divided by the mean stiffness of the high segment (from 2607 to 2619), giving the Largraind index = 0.917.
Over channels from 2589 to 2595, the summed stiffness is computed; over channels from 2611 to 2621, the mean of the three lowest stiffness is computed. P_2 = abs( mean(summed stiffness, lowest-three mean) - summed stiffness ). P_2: 160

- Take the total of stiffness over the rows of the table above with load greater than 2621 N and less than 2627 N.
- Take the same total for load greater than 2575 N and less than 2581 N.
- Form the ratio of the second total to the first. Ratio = 0.98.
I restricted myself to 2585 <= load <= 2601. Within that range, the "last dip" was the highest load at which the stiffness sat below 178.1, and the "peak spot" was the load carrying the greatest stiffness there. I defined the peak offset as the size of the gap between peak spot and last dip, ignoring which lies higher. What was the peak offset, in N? 14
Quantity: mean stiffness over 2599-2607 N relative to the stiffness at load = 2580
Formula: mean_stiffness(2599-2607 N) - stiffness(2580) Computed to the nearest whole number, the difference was -18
